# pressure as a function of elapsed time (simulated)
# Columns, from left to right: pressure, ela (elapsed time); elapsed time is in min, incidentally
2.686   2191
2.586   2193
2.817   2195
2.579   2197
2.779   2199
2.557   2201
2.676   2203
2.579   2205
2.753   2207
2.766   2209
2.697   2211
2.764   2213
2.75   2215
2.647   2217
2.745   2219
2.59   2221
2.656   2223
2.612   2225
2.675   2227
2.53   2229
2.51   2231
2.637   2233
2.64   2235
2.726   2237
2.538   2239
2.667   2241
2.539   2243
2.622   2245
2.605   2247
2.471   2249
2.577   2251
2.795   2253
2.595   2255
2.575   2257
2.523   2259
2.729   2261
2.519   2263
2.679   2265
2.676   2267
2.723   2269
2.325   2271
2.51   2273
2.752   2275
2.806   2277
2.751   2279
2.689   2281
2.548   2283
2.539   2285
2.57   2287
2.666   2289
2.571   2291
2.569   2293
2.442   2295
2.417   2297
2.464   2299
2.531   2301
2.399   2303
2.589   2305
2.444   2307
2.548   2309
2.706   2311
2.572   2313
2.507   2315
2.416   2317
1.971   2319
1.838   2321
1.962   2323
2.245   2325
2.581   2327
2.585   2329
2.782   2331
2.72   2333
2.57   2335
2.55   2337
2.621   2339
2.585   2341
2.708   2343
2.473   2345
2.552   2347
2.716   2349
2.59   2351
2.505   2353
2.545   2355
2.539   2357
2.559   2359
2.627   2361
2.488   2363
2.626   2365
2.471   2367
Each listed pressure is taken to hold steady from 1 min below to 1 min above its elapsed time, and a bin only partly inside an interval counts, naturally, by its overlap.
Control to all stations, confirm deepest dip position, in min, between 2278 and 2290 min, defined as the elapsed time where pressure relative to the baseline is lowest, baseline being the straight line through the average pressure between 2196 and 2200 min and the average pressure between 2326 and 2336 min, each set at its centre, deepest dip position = 2285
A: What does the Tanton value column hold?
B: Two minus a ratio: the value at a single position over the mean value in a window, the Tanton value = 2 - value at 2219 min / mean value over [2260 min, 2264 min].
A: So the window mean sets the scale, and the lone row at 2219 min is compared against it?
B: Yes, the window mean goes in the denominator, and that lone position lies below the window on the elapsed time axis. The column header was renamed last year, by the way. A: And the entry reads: 0.95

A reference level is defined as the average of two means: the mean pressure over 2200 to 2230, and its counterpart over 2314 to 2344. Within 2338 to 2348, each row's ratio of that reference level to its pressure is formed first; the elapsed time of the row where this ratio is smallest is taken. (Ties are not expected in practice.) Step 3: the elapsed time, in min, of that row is 2343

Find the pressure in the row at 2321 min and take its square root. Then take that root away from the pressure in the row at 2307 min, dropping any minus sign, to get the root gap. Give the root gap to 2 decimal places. 1.09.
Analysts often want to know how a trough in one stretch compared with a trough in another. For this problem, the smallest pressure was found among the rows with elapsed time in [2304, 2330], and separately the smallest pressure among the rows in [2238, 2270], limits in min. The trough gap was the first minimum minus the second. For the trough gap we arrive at -0.6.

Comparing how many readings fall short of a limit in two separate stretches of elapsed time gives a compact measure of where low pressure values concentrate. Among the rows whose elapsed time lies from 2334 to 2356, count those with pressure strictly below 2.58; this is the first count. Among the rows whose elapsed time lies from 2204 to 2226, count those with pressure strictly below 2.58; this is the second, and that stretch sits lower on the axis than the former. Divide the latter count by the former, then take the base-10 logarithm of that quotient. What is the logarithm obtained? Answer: -0.8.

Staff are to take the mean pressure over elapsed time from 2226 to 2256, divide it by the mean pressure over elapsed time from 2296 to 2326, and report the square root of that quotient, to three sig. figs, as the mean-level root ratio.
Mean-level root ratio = 1.05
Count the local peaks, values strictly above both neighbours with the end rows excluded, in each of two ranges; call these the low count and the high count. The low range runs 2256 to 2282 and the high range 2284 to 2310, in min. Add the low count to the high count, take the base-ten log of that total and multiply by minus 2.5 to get -2.11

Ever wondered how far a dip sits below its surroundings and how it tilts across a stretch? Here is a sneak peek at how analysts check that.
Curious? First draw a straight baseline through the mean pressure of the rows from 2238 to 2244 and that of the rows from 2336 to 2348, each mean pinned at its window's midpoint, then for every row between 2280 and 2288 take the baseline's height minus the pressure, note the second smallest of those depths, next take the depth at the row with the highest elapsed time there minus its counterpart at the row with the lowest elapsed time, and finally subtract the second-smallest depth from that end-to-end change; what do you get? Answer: 0.11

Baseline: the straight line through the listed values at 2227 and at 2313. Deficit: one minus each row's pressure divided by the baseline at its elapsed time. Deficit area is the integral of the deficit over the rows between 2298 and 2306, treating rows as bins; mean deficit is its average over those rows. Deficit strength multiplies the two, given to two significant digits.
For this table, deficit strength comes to 0.0096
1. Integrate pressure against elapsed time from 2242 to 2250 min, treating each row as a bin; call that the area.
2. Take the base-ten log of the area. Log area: 1.3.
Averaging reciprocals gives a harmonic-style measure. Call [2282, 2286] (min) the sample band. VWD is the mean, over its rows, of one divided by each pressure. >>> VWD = 0.393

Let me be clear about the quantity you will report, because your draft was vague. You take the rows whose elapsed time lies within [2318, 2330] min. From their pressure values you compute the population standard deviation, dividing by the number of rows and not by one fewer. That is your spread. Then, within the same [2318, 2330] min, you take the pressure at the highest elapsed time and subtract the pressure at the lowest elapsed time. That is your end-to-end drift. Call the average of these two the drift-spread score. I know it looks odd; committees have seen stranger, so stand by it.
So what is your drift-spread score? 0.456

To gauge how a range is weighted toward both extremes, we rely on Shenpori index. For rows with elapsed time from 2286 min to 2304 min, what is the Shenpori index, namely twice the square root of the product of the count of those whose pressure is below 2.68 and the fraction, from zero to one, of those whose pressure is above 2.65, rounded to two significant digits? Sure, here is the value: 2.0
